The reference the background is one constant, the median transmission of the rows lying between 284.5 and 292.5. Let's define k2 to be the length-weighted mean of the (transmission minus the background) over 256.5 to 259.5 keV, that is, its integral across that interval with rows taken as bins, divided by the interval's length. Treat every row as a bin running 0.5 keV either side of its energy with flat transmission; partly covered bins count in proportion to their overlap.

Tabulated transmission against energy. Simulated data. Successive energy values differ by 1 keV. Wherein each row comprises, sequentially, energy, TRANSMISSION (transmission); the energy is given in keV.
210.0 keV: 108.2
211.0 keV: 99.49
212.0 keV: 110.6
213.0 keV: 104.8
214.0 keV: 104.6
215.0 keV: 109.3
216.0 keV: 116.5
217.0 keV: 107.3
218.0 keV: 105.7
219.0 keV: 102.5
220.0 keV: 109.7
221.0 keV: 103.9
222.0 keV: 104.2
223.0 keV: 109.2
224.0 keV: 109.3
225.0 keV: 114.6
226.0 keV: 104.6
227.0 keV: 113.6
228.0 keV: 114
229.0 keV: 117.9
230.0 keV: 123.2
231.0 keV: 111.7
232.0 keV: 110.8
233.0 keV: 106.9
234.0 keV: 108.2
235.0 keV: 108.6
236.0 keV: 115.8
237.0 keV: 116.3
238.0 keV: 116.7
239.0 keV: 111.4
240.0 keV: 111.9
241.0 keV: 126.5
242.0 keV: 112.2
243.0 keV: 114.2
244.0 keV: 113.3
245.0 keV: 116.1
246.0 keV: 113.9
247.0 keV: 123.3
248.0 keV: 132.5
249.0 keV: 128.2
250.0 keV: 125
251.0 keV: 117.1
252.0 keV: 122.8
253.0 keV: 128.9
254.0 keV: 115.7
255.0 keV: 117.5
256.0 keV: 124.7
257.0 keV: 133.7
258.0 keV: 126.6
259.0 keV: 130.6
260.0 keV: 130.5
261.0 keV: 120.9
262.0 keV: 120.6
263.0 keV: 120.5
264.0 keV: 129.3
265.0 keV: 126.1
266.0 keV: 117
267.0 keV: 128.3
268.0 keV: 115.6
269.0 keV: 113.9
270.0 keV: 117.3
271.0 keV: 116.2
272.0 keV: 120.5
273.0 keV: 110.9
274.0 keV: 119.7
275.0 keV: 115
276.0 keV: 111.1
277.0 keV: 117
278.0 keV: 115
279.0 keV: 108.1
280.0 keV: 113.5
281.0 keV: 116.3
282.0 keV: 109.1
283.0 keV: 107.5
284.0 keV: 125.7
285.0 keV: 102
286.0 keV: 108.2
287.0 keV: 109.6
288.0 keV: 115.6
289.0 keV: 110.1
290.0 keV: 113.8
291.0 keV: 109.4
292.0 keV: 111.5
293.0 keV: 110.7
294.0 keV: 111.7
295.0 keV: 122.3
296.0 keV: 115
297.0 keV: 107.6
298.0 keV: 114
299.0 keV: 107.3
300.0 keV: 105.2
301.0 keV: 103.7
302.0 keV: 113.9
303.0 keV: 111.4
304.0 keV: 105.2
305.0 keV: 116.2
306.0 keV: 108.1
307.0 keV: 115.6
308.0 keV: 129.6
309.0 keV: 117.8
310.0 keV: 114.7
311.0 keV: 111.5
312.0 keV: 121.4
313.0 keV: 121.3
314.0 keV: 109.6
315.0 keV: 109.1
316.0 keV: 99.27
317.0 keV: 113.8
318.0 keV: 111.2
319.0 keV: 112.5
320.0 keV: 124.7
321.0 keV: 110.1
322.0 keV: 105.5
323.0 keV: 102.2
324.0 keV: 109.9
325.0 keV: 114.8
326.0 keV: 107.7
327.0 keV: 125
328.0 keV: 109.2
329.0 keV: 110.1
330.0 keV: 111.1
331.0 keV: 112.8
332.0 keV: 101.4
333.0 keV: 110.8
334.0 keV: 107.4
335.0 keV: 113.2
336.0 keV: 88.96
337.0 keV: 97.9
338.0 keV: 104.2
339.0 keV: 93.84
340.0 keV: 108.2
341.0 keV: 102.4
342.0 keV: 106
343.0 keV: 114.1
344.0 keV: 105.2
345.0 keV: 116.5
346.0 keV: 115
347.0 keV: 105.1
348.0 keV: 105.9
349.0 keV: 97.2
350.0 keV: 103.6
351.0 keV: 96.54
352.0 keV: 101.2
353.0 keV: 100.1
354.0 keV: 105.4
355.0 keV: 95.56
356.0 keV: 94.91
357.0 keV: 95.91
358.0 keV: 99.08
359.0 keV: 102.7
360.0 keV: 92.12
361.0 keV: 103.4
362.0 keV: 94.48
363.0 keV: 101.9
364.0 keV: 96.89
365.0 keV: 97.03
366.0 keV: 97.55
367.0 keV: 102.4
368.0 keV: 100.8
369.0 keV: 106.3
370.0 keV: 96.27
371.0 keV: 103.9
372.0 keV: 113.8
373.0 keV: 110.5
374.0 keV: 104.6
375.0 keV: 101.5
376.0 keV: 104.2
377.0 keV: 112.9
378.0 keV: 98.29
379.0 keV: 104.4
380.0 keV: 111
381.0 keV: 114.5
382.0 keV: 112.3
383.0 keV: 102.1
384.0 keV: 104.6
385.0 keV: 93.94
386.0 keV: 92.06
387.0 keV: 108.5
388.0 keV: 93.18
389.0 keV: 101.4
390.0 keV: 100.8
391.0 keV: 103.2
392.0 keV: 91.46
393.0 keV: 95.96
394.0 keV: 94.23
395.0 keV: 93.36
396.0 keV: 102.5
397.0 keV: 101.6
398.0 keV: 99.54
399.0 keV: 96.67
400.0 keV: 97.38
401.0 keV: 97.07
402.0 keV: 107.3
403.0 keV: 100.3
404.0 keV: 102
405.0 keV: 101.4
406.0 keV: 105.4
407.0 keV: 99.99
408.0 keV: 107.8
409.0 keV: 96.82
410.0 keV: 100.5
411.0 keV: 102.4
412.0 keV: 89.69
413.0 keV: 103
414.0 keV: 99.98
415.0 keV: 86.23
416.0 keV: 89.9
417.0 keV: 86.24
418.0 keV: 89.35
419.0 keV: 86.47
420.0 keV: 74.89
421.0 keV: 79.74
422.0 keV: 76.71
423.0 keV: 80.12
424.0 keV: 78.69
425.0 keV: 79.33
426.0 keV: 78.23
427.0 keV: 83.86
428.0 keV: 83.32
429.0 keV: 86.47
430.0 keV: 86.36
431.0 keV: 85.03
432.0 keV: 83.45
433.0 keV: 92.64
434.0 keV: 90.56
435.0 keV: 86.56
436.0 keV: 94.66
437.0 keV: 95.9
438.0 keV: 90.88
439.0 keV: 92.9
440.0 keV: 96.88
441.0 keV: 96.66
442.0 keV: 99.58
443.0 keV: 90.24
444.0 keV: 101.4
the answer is 20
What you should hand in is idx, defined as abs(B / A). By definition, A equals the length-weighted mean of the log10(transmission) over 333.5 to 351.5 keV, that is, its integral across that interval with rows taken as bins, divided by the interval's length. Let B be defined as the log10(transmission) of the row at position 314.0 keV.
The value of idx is 1.011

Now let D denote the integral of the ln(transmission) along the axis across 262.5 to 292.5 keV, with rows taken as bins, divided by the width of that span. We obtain 4.74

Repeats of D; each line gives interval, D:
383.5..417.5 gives 4.59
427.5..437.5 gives 4.48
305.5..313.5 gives 4.77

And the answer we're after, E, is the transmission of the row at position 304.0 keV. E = 105.2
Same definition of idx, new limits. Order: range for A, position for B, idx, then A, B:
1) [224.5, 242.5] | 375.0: 0.976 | 2.05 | 2.01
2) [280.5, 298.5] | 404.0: 0.980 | 2.05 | 2.01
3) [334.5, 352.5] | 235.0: 1.010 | 2.02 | 2.04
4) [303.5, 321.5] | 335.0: 0.999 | 2.06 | 2.05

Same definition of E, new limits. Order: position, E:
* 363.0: 101.9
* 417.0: 86.24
